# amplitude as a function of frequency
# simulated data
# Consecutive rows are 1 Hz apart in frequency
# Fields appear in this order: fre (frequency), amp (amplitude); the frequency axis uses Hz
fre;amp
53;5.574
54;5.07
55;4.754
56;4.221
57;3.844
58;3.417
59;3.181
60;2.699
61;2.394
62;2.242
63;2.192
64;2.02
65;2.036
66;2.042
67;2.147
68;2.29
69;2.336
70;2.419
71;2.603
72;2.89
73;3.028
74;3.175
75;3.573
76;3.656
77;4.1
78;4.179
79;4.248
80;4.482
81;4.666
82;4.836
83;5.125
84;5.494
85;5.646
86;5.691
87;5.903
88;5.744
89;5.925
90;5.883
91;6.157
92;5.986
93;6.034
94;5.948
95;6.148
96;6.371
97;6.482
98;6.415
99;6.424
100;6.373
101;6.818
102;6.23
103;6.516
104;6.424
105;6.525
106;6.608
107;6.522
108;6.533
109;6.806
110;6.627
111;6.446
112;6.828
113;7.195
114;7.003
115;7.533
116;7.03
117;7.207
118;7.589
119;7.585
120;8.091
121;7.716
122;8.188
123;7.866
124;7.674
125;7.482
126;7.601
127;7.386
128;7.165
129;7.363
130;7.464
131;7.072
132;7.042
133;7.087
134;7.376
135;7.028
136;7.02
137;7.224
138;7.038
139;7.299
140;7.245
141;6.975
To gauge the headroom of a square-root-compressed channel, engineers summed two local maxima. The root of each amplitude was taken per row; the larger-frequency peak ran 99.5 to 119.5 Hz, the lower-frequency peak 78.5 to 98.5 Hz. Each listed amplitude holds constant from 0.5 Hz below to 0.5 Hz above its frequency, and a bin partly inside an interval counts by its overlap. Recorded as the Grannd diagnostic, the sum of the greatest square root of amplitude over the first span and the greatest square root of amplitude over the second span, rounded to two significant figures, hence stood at 5.3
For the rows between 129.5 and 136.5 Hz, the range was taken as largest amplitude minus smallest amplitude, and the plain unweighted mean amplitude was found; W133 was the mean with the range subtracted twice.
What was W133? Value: 6.27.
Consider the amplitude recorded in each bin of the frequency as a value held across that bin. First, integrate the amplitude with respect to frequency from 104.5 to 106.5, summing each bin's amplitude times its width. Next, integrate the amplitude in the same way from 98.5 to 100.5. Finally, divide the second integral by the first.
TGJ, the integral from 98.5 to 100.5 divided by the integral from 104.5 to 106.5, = 1.0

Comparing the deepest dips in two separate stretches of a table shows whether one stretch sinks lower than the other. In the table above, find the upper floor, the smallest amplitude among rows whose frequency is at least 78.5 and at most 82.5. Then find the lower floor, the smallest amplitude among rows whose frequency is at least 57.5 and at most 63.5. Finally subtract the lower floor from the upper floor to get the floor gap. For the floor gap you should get 2.06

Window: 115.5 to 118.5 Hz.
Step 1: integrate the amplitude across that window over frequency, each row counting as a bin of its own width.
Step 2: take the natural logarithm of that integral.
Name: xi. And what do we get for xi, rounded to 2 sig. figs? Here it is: 3.1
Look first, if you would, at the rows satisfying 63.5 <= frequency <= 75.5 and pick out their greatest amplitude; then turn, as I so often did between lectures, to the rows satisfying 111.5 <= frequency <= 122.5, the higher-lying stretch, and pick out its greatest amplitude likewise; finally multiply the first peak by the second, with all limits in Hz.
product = 29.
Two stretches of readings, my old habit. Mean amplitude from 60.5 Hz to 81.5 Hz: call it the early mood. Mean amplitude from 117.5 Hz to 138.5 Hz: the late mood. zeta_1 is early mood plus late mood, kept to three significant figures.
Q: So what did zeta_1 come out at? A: 10.4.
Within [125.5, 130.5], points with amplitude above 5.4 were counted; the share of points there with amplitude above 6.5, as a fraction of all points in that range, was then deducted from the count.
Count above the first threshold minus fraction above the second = 4.0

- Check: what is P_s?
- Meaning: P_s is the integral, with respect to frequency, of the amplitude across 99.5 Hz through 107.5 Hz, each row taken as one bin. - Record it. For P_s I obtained 52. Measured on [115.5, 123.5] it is 61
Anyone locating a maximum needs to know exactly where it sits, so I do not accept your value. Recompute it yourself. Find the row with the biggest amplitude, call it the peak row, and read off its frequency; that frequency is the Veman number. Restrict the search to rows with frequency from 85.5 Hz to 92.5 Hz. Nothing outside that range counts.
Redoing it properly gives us 91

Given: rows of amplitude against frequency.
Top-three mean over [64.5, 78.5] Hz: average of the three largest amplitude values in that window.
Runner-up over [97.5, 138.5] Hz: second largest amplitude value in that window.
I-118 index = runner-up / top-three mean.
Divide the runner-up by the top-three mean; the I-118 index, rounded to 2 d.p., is 2.03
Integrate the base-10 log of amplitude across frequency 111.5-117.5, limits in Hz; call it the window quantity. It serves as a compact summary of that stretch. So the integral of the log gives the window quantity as 5.12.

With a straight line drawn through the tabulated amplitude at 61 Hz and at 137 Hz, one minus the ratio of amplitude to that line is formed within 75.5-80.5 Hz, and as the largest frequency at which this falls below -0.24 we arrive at 80 Hz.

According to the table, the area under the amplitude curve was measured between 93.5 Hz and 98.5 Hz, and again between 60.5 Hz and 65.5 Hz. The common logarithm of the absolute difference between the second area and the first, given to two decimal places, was 1.31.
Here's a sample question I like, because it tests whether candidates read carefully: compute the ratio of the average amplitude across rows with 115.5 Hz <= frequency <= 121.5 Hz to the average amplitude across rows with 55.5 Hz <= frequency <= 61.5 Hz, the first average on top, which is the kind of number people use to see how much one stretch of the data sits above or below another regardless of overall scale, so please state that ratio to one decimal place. 2.3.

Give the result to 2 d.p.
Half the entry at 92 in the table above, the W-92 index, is 2.99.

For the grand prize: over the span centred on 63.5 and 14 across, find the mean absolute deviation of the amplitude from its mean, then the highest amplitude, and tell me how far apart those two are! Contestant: 3.4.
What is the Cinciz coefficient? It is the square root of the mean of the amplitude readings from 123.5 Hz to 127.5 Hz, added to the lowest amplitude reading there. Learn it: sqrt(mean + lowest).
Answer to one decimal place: 3.9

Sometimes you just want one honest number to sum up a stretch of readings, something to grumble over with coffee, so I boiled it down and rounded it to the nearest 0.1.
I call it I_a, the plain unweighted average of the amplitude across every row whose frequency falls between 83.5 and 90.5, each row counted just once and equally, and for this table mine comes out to 5.8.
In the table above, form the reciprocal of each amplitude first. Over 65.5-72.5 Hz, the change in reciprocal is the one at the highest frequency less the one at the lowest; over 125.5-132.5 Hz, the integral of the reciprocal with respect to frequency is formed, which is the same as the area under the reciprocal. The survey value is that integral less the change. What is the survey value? 1.10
